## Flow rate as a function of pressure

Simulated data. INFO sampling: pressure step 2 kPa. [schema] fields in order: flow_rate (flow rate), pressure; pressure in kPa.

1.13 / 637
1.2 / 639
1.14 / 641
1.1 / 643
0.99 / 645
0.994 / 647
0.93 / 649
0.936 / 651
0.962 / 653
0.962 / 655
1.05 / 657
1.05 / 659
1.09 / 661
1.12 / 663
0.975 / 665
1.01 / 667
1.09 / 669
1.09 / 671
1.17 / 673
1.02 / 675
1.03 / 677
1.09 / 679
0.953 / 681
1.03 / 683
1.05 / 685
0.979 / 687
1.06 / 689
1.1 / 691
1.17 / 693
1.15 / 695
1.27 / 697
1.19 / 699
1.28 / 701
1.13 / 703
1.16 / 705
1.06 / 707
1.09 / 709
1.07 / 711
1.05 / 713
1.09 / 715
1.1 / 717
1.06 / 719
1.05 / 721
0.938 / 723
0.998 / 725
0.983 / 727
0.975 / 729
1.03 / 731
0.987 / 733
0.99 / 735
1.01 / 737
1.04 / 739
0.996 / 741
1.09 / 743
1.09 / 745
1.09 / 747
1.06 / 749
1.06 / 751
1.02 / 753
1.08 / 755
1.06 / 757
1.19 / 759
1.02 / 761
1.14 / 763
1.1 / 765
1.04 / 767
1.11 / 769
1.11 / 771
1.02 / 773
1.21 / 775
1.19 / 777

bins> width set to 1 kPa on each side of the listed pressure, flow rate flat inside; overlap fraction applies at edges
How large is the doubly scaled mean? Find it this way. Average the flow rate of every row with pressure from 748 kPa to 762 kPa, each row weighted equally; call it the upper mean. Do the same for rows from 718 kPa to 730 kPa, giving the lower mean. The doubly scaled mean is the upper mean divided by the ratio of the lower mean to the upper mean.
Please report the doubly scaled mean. 1.14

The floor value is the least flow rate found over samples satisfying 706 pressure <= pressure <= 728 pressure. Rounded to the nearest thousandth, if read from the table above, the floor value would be 0.938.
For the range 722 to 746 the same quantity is 0.938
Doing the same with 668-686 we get 0.953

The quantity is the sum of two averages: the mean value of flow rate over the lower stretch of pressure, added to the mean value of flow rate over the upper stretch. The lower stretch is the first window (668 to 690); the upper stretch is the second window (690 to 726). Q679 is 2.16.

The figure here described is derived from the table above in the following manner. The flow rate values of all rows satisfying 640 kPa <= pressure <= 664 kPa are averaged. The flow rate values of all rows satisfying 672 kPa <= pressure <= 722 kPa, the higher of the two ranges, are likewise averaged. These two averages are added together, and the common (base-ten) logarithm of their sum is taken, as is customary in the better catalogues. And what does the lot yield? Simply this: 0.327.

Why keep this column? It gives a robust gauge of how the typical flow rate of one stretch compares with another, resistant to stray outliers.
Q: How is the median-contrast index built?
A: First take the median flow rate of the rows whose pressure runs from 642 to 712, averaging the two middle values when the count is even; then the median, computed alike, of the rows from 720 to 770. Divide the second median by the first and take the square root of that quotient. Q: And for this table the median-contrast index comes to 0.99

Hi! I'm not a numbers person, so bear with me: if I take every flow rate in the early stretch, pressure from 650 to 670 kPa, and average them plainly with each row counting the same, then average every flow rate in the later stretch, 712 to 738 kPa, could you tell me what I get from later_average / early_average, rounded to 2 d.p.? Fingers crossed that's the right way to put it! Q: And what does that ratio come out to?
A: 1.00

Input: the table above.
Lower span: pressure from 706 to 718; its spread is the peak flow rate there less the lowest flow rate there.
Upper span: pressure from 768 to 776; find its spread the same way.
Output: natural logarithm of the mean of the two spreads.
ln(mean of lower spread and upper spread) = -2.12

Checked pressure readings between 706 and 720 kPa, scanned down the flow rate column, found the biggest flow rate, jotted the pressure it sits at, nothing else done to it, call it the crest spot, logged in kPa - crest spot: 717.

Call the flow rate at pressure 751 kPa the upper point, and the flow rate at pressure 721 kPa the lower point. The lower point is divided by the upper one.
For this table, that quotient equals 0.99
